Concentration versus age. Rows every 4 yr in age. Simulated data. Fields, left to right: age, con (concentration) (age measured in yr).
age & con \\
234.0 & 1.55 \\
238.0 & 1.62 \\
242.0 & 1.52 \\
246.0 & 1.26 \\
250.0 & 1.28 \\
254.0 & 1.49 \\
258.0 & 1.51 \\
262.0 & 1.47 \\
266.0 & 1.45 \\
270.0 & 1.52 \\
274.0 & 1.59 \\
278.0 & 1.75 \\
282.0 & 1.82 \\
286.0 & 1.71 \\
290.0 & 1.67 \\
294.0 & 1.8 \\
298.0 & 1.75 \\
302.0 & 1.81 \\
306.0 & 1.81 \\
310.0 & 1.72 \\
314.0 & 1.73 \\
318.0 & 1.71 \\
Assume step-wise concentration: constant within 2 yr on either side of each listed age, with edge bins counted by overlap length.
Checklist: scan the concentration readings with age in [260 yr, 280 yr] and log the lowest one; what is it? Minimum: 1.45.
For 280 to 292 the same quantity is 1.67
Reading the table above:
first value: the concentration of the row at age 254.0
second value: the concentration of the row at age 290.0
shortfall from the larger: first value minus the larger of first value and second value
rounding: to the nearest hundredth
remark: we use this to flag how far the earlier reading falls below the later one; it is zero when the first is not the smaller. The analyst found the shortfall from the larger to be -0.18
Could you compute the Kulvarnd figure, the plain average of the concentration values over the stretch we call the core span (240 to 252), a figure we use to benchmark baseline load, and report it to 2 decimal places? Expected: 1.35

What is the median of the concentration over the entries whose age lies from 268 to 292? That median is 1.69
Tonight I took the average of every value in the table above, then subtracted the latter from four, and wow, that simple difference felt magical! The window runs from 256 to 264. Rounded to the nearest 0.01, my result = 2.51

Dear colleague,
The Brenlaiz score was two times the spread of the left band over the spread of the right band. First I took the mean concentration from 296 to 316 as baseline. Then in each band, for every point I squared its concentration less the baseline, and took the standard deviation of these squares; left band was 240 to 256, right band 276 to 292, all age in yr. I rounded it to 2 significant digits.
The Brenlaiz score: 57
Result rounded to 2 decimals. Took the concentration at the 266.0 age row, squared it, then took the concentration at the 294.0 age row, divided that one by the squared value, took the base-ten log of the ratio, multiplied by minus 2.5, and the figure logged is 0.17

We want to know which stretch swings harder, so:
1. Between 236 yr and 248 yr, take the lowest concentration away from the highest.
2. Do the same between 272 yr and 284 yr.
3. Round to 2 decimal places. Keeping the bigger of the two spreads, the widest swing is 0.36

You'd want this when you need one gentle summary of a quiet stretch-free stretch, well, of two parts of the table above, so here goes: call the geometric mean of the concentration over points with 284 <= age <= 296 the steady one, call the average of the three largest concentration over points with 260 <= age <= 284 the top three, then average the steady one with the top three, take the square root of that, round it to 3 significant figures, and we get 1.31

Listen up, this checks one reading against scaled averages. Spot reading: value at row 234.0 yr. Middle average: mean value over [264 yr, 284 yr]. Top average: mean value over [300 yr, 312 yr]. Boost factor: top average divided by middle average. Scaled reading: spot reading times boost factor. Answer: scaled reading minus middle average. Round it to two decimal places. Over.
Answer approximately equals 0.07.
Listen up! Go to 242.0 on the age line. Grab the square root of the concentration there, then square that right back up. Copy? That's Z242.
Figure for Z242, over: 1.52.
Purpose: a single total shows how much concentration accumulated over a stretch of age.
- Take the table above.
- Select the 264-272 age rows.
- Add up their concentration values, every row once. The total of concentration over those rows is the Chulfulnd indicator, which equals 3.0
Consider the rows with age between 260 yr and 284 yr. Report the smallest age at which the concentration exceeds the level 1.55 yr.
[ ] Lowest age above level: 274.0 yr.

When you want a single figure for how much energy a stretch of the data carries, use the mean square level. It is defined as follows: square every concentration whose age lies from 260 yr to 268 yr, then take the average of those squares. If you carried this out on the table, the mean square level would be 2.1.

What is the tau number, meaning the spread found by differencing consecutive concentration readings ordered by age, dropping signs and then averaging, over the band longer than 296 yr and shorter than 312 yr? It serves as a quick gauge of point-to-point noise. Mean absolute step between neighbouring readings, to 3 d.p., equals 0.050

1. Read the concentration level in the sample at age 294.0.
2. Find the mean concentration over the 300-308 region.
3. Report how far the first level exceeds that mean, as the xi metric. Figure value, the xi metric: -0.01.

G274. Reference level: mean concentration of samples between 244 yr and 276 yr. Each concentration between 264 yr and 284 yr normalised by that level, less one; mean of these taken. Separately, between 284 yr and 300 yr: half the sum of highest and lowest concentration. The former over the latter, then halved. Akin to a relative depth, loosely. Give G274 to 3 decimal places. 0.036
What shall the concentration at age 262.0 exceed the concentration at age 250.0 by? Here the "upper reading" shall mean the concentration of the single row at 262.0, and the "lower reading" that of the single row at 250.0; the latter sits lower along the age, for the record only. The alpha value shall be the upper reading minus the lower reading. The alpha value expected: 0.19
